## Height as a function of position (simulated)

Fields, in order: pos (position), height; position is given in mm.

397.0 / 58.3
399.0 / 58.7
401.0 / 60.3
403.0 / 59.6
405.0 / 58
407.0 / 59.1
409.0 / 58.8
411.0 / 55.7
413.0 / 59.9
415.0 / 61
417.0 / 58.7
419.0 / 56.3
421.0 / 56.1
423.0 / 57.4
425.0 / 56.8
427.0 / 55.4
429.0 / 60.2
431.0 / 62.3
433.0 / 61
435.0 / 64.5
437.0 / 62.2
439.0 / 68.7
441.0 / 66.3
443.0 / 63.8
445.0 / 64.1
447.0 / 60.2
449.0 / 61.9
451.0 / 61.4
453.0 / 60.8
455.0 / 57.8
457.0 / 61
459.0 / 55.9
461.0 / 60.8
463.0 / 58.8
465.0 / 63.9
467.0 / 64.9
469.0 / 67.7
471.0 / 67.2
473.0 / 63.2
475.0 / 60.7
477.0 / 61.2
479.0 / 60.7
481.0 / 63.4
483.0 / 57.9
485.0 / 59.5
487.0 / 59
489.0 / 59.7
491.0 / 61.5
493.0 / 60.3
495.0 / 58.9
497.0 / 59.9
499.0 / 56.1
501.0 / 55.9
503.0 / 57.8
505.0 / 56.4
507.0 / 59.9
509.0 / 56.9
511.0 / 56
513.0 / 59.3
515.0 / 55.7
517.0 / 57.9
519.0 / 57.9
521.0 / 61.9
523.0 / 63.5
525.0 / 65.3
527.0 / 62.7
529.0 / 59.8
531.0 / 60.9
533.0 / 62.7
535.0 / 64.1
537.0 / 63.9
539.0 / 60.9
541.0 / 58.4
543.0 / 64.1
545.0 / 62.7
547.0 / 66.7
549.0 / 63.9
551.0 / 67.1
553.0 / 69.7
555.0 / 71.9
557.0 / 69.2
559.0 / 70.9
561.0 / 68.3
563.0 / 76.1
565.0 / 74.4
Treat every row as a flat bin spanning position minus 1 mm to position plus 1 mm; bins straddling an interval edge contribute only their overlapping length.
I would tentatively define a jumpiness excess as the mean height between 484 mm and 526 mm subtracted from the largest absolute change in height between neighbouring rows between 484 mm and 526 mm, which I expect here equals -55.0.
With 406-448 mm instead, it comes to -53.9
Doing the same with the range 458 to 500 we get -55.5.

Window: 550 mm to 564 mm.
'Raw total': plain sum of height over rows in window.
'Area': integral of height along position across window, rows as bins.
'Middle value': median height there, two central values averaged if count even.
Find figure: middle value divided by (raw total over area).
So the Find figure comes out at 139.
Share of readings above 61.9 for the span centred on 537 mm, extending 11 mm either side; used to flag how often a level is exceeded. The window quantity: 0.64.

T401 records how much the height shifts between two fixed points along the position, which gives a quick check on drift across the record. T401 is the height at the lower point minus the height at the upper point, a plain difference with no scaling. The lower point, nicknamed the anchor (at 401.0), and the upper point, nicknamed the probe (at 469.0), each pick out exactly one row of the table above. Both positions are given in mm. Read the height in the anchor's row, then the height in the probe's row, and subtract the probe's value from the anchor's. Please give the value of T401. -7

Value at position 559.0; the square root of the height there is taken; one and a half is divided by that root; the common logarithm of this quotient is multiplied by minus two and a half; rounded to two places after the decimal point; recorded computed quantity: 1.87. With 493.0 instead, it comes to 1.79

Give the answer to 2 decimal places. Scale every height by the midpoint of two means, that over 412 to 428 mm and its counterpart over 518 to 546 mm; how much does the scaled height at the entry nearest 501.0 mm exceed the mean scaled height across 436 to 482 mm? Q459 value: -0.11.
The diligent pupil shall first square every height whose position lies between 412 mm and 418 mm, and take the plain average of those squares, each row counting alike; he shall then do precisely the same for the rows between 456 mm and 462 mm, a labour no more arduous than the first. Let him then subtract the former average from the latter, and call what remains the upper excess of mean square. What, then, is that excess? -71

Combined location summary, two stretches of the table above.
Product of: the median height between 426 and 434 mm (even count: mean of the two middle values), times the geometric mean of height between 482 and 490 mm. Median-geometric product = 3577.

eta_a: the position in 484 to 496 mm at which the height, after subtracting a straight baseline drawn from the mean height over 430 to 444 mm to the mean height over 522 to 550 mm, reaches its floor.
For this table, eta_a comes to 487.0 mm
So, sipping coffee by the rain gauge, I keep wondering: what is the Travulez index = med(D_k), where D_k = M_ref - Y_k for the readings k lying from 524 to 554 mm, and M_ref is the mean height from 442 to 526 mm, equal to -3.5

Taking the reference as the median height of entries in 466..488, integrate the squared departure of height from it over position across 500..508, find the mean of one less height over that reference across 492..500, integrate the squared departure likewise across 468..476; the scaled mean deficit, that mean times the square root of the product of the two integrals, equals 5.7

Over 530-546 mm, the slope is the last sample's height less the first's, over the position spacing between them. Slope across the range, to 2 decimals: 0.13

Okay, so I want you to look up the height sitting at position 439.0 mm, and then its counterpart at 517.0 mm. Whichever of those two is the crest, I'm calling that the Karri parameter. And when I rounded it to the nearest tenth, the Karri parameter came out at 68.7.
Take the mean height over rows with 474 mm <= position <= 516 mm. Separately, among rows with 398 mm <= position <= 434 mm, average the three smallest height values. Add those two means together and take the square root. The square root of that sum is 10.7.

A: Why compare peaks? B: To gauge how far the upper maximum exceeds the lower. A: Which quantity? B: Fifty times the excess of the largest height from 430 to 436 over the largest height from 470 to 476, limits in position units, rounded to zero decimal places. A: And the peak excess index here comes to -135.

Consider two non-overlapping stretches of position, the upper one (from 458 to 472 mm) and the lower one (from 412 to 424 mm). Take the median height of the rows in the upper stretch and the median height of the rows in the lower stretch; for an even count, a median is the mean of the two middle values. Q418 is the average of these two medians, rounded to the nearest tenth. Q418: 61.0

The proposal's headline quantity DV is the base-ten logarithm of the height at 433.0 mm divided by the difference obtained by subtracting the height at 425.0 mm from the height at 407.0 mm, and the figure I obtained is 1.4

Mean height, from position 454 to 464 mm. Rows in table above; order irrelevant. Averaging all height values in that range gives 59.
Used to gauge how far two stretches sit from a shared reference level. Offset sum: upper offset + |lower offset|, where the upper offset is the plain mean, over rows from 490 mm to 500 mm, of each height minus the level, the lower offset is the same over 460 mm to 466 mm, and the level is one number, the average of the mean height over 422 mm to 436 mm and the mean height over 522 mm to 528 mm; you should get -1.8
